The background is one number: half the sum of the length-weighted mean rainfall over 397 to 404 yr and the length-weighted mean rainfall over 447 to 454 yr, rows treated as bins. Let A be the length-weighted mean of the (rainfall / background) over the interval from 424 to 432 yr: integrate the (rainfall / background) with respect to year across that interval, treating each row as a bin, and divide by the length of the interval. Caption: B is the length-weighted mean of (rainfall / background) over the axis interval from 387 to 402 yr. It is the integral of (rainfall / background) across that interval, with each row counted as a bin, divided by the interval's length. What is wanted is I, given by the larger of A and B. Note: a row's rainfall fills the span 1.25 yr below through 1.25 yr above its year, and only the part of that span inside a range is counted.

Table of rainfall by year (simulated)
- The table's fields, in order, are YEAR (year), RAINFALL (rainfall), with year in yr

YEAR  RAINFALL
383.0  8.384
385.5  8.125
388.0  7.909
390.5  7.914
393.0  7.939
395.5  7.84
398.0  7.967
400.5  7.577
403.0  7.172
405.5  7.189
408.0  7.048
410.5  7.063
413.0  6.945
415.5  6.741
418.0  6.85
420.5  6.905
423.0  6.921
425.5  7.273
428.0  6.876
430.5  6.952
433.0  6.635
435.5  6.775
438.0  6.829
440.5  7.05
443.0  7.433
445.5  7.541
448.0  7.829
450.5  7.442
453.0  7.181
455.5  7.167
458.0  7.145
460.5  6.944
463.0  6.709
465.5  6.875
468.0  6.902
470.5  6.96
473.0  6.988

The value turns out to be 1.04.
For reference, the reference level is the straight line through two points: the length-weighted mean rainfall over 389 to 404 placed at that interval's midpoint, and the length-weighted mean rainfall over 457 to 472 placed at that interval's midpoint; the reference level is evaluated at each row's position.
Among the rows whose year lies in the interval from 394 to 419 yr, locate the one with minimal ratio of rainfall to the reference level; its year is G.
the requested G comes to 415.5 yr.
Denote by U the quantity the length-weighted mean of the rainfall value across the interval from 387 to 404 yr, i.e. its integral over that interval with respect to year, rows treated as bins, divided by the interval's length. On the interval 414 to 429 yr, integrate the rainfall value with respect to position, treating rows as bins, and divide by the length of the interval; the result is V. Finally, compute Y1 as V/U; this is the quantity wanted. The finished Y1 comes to 0.89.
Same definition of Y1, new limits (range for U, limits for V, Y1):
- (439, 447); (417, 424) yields 0.94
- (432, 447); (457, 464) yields 0.98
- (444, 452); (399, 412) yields 0.95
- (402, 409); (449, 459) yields 1.02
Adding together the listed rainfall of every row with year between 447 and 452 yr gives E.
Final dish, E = 15.3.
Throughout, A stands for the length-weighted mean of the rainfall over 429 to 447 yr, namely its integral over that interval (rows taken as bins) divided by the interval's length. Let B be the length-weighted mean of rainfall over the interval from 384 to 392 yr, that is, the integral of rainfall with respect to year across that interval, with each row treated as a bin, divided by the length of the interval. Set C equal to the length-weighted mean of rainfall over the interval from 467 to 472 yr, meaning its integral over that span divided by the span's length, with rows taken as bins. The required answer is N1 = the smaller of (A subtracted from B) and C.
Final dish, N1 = 0.95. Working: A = 7.04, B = 7.99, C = 6.94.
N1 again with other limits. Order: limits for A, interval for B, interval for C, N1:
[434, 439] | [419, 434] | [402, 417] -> 0.14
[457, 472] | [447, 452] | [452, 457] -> 0.68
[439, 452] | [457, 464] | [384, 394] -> -0.51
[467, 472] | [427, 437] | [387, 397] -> -0.13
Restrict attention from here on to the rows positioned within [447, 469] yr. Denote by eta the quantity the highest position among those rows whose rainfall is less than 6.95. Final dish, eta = 468.0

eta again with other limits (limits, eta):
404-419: 418.0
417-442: 438.0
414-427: 423.0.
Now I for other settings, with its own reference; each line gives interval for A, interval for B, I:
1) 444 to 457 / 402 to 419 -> 0.99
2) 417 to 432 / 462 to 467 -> 0.92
